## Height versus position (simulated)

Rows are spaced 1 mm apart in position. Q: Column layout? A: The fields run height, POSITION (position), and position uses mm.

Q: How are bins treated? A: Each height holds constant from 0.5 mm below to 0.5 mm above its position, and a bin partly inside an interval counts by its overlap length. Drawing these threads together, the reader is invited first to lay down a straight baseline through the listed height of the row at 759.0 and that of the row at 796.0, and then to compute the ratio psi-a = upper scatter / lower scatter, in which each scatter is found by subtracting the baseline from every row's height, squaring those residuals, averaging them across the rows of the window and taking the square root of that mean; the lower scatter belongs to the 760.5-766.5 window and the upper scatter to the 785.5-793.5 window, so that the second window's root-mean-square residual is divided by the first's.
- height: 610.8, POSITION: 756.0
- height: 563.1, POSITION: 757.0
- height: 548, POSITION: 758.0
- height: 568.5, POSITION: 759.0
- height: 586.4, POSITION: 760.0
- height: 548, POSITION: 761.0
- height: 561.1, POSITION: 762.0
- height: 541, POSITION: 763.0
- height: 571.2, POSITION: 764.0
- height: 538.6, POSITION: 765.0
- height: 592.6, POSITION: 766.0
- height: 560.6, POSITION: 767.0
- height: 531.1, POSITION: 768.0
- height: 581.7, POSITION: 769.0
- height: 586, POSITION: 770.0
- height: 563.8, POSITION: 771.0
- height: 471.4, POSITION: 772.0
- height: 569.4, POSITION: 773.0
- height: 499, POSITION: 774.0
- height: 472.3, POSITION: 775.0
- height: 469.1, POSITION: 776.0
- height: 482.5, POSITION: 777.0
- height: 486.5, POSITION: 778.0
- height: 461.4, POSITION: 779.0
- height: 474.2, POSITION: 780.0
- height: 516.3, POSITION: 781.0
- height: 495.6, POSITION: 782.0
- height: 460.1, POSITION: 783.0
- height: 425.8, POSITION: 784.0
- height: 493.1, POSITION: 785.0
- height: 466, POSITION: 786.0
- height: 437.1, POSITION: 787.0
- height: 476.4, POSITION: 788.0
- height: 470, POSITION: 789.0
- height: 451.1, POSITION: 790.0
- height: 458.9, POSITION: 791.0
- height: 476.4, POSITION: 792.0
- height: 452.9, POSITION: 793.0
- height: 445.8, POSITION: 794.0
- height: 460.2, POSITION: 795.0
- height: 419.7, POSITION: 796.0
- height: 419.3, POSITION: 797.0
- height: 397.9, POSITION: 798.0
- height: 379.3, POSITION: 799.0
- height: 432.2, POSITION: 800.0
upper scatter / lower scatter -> 0.91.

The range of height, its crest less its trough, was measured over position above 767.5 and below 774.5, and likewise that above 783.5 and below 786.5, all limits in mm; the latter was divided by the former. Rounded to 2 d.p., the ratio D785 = 0.59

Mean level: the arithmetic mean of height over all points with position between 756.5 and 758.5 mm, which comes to 556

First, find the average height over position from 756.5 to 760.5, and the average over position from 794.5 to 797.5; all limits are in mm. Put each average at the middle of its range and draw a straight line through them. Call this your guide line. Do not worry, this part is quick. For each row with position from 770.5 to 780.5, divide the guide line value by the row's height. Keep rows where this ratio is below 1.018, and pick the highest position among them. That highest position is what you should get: 773.0 mm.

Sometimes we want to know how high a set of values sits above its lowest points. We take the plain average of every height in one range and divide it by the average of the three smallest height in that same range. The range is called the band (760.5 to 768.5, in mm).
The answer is 1.03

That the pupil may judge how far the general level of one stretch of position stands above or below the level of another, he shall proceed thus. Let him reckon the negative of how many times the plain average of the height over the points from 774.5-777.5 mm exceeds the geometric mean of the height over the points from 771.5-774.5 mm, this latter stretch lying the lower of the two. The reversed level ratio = -0.93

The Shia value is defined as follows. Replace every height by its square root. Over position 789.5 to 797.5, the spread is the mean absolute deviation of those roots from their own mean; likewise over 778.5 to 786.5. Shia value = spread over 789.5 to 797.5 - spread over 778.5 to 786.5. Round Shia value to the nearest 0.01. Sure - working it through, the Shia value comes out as -0.12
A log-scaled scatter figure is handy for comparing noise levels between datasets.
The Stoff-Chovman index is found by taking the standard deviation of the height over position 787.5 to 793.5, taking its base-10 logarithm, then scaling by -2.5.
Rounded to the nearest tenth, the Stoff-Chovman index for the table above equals -2.6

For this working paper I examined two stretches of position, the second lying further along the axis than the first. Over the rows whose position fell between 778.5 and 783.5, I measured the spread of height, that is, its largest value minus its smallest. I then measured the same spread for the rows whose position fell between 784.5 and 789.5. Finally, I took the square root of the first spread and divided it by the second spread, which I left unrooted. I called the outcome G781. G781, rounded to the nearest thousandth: 0.134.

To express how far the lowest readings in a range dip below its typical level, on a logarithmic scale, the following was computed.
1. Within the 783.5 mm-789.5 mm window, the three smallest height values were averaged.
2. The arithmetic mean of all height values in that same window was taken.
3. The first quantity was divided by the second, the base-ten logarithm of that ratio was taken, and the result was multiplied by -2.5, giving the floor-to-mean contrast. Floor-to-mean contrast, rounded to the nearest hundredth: 0.04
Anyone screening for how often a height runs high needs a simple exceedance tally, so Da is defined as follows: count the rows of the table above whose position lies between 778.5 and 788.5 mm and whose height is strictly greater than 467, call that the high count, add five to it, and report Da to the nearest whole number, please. 10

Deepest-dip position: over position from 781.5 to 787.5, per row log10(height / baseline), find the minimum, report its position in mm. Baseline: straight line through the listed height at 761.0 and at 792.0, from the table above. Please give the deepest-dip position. 784.0 mm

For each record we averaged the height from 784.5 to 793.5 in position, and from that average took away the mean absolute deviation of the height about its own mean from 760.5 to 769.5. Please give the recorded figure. 448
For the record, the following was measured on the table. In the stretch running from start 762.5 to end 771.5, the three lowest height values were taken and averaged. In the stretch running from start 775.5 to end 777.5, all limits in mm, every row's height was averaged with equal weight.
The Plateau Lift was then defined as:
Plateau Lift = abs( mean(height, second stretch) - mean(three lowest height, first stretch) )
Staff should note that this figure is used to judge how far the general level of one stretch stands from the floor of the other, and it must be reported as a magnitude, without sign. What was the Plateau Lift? 61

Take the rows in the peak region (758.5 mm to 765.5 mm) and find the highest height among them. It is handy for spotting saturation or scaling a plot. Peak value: 586.4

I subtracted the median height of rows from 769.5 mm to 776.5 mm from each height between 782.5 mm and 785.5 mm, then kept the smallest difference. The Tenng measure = -73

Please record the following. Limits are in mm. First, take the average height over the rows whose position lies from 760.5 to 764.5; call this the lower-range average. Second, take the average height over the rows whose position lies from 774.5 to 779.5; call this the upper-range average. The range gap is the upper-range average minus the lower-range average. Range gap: -81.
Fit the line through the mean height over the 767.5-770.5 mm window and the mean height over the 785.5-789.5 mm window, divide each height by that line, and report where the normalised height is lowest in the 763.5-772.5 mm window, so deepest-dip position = 772.0 mm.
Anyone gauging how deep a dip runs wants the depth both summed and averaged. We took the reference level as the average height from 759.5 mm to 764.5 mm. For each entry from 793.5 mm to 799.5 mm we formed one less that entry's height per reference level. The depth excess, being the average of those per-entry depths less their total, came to -1.3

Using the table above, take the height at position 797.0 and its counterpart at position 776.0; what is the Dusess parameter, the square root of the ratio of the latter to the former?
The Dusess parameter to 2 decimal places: 1.06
